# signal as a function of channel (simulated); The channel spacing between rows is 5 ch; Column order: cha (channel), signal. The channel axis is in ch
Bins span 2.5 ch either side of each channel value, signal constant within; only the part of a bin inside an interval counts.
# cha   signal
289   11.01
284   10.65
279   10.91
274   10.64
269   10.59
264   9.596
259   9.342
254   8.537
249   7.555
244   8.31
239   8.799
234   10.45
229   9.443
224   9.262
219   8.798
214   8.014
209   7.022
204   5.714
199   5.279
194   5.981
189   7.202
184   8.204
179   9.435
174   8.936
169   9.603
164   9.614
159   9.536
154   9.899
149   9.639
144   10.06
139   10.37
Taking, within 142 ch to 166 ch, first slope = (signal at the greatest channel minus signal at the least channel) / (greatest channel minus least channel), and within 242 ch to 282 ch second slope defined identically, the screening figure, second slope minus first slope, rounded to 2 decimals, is 0.10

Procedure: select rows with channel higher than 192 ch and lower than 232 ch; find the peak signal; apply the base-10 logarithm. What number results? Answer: 0.98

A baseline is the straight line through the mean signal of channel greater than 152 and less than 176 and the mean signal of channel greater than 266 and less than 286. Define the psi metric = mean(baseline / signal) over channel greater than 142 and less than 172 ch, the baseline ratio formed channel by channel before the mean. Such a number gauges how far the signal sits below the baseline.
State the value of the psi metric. 0.97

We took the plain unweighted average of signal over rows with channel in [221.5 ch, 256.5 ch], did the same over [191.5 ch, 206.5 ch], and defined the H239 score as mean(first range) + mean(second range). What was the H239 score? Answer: 14.6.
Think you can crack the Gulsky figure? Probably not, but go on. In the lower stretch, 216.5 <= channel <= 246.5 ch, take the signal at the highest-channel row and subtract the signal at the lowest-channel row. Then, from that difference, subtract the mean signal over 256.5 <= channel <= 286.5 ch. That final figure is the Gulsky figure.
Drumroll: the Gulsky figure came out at -10.8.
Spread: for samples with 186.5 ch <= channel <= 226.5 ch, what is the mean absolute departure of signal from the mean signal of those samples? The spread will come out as 1.2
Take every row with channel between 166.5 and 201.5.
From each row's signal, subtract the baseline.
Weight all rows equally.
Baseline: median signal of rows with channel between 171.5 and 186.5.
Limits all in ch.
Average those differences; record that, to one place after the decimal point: -1.1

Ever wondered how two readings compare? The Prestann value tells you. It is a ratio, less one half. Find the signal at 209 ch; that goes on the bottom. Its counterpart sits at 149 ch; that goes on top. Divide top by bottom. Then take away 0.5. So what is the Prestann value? 0.87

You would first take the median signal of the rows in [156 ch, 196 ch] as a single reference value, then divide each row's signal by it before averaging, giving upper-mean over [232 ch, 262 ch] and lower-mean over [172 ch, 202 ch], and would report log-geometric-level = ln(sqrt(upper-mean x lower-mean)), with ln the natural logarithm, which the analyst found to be -0.12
